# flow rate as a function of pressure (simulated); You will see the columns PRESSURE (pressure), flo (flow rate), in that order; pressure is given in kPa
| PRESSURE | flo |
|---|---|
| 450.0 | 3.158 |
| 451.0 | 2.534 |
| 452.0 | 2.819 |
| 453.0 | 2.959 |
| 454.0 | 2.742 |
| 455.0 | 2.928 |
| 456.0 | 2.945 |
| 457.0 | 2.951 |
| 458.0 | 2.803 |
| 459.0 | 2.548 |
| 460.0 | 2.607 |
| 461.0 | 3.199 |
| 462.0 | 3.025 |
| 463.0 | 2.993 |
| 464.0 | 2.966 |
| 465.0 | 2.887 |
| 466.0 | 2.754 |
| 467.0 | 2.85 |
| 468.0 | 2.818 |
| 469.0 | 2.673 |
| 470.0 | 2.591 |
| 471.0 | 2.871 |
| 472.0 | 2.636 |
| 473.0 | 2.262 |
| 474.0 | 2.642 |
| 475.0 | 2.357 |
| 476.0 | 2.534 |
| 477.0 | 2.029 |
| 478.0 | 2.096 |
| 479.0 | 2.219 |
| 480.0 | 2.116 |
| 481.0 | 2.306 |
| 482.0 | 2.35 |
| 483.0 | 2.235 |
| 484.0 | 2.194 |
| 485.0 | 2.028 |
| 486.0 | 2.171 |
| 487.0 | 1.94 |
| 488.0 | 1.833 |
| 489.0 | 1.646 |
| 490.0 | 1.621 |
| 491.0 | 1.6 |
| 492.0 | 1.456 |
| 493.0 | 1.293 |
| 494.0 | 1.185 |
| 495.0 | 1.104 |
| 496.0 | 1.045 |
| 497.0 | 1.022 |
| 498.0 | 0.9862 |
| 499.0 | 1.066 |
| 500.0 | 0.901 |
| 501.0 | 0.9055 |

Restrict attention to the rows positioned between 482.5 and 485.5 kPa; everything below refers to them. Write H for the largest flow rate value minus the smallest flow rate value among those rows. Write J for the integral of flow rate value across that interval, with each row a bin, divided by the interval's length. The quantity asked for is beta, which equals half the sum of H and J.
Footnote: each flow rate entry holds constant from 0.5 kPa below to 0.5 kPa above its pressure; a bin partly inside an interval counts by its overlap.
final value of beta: 1.18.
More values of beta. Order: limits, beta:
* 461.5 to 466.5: 1.60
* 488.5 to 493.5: 0.94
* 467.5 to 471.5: 1.51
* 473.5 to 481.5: 1.45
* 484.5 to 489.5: 1.22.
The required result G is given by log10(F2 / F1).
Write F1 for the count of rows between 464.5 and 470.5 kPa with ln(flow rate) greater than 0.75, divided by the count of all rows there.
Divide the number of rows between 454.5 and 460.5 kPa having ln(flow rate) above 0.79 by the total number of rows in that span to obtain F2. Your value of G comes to 0.0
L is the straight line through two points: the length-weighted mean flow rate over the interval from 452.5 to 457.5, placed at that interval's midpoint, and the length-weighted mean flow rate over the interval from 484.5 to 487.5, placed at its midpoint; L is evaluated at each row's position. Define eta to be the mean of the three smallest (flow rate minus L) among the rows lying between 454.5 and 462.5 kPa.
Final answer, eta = -0.14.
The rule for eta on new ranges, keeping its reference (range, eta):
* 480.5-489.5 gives -0.18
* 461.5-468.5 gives 0.23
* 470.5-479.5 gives -0.19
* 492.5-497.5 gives -0.71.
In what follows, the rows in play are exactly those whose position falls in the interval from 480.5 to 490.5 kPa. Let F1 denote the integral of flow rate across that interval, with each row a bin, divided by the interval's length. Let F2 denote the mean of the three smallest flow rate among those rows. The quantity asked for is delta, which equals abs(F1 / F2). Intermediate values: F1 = 2.03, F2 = 1.7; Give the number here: 1.20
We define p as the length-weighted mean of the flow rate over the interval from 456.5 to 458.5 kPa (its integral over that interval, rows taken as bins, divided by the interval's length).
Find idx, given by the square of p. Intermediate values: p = 2.88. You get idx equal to 8.3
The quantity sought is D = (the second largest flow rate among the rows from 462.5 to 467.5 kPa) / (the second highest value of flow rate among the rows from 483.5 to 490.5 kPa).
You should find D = 1.37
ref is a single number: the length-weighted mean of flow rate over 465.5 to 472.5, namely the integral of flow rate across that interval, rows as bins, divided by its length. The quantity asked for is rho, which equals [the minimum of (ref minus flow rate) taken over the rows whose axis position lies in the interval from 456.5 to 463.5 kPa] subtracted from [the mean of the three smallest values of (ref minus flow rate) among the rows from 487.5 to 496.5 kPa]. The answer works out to 1.5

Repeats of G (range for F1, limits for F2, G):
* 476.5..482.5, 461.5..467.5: 0.3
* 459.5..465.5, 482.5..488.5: -0.8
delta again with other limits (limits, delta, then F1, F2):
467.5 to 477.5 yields 1.15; 2.54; 2.2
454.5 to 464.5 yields 1.09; 2.90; 2.7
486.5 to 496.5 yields 1.32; 1.47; 1.1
